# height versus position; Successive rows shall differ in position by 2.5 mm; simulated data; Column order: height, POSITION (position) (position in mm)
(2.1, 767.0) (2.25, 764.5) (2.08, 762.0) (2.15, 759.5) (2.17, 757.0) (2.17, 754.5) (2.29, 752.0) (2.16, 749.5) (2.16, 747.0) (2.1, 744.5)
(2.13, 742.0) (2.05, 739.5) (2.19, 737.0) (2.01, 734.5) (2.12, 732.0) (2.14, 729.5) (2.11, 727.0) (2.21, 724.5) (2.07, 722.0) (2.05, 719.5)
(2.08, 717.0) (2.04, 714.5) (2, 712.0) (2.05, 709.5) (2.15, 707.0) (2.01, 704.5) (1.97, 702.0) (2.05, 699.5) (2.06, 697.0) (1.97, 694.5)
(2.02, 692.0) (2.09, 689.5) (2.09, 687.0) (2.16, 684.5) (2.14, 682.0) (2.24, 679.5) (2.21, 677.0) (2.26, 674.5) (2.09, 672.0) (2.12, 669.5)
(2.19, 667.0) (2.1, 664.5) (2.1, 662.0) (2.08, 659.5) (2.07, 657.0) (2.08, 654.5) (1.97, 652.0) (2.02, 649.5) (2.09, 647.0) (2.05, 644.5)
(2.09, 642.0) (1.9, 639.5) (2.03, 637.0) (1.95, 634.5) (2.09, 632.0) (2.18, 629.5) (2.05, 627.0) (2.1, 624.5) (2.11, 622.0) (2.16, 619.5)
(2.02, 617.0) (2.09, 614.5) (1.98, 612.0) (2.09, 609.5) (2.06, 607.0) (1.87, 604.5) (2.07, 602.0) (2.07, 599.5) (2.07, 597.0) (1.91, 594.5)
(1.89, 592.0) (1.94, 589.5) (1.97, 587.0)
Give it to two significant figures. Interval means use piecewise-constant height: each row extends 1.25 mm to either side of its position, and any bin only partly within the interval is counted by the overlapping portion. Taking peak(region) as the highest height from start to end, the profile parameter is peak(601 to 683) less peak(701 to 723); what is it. 0.11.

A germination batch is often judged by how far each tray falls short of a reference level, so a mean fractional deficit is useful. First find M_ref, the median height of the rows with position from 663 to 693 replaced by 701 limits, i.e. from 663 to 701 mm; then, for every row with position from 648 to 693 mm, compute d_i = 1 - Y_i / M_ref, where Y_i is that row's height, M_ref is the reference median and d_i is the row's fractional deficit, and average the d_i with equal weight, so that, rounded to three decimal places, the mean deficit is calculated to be -0.006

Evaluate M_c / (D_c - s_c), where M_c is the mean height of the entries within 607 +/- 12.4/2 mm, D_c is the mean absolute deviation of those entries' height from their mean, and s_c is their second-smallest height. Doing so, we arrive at -1.06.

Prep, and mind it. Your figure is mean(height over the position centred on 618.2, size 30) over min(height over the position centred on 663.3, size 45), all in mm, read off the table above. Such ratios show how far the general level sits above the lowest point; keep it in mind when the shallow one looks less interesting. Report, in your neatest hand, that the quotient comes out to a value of 1.05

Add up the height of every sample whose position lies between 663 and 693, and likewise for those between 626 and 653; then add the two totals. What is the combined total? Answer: 48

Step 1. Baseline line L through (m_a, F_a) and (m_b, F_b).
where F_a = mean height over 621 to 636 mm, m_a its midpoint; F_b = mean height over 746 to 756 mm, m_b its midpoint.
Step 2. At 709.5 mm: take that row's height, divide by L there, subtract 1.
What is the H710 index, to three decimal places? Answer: -0.049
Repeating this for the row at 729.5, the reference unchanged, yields -0.016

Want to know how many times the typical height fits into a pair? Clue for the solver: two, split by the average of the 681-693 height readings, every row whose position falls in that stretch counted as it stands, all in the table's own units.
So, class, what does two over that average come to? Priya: 0.952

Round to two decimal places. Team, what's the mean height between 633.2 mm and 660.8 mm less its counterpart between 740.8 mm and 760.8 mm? -0.14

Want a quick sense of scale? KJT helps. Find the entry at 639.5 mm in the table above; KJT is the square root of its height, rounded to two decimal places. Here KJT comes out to 1.38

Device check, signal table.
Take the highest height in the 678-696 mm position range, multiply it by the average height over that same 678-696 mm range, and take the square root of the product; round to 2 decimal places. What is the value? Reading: 2.17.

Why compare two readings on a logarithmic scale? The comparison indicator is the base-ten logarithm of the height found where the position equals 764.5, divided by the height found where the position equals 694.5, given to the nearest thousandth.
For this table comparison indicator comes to 0.058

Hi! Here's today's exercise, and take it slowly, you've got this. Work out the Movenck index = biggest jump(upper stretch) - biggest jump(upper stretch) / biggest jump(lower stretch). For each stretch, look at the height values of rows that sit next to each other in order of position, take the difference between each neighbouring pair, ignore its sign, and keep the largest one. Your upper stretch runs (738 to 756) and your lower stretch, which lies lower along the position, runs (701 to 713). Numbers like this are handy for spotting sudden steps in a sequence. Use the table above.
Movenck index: -0.80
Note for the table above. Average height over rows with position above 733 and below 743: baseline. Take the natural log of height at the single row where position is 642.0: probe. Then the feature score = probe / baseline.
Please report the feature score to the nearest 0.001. 0.352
